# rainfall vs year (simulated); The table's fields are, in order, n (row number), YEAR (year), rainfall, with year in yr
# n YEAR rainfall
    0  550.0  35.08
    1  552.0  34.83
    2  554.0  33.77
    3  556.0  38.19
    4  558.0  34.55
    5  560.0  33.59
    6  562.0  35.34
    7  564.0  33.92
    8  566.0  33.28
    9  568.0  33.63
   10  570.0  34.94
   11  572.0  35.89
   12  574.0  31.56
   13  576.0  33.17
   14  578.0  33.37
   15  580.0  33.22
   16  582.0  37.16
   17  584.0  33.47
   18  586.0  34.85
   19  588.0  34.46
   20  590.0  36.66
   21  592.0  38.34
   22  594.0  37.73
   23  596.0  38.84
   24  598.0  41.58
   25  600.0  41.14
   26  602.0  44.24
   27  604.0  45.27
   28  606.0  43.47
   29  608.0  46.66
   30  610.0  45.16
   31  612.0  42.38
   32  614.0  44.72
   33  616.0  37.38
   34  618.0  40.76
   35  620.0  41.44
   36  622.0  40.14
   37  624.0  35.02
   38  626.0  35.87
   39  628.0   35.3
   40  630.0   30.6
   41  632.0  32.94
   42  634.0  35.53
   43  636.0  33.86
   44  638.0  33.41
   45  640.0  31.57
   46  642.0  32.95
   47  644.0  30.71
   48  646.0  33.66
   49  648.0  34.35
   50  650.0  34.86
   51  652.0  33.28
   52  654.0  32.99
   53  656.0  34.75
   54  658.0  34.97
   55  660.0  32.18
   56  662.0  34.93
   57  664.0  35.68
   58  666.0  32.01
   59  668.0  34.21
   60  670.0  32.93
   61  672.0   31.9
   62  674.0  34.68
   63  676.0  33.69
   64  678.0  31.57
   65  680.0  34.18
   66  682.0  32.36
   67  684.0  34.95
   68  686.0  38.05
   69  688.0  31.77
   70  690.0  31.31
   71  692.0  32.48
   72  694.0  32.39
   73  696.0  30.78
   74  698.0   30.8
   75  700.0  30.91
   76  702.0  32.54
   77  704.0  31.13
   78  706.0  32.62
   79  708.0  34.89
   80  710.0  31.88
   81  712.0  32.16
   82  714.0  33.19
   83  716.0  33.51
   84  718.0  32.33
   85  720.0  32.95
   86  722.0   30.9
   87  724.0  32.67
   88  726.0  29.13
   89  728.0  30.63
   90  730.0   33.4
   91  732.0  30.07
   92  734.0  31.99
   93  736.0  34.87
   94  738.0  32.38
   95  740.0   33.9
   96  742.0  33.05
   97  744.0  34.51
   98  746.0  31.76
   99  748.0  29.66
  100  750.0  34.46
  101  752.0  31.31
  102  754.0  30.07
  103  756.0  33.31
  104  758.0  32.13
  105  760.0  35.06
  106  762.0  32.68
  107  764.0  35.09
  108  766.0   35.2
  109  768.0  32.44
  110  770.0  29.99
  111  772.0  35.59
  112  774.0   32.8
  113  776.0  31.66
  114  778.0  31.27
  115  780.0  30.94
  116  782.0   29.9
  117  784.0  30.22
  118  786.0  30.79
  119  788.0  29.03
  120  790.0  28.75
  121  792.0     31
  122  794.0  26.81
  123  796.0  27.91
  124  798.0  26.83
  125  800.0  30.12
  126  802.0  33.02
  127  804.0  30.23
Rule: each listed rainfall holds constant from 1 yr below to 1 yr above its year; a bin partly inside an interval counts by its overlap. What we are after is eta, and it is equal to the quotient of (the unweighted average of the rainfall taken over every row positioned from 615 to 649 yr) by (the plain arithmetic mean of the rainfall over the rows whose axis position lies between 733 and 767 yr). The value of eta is 1.06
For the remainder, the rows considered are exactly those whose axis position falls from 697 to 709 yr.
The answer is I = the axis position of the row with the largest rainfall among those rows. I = 708.0 yr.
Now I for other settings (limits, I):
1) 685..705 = 686.0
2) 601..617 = 608.0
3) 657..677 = 664.0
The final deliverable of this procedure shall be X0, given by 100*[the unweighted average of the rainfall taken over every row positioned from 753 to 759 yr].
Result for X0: 3184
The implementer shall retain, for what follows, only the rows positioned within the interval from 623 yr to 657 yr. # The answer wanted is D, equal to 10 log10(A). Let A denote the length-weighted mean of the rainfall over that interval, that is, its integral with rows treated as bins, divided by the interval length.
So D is 15.3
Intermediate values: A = 33.6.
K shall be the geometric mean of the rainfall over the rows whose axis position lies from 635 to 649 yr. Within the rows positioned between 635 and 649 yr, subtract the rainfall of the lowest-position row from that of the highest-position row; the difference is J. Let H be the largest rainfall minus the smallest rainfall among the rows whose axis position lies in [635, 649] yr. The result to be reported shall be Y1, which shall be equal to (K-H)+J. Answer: 30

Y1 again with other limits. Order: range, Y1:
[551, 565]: 29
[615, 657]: 21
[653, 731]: 24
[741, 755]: 24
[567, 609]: 35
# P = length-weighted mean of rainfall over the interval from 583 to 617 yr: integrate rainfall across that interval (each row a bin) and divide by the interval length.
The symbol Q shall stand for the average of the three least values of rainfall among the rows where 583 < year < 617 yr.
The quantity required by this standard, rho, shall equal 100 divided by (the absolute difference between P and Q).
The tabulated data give 16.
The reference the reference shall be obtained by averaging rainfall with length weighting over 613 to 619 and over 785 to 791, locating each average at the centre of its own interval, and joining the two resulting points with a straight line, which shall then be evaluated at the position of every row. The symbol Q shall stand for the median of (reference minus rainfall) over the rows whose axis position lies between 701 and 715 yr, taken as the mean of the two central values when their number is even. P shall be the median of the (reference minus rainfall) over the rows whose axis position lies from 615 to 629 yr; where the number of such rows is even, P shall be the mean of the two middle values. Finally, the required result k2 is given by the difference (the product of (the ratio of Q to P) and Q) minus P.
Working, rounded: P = 3.6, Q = 2.4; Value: -2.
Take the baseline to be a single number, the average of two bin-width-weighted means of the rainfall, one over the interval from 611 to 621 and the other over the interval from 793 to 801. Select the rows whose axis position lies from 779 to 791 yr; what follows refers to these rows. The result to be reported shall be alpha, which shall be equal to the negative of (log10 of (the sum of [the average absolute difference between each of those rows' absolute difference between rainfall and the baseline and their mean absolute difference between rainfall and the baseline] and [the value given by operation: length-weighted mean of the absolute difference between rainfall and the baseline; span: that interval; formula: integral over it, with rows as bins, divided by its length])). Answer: -0.7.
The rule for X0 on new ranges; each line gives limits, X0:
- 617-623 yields 4078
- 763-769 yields 3424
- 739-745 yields 3382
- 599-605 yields 4355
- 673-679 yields 3331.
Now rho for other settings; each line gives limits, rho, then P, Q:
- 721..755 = 41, 32.0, 29.6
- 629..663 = 41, 33.4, 31.0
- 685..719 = 59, 32.5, 30.8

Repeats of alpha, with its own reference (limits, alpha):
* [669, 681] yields -0.4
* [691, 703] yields -0.6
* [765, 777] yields -0.5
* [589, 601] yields -0.8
